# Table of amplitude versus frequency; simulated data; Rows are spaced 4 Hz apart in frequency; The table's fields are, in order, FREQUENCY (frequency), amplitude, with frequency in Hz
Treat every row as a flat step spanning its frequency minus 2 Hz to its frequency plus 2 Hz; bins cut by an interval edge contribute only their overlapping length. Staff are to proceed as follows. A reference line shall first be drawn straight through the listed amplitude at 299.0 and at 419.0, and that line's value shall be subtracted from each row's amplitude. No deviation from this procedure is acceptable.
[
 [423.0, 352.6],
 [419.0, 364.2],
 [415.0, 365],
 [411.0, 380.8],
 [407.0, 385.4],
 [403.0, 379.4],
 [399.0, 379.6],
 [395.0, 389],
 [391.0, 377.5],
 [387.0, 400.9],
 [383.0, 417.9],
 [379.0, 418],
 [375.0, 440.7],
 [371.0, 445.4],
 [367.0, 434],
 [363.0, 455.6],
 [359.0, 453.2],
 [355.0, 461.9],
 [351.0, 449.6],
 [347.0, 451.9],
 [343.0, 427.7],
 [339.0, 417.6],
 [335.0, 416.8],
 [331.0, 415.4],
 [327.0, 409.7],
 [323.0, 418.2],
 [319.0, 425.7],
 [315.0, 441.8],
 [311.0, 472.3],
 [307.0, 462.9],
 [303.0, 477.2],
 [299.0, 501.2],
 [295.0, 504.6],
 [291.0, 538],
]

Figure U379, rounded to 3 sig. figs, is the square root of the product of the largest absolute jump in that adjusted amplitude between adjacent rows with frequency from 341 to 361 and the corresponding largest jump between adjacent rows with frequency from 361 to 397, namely 23.3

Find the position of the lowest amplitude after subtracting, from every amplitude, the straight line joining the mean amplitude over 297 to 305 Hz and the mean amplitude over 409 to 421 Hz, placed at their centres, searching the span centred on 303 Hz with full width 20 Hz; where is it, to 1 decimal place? 307.0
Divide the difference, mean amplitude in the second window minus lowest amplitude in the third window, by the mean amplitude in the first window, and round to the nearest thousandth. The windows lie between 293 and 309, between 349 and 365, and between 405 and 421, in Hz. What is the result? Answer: 0.187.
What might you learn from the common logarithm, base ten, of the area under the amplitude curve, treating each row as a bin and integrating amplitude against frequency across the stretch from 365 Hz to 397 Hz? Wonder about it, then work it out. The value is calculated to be 4.12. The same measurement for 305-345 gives 4.24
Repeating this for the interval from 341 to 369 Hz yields 4.10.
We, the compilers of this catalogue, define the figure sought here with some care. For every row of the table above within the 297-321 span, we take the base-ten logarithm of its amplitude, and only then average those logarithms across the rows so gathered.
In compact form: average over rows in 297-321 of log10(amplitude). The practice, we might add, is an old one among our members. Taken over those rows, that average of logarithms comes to 2.67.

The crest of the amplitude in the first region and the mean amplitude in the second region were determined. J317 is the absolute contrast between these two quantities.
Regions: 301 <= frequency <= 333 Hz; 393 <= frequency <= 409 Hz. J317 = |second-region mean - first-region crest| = 94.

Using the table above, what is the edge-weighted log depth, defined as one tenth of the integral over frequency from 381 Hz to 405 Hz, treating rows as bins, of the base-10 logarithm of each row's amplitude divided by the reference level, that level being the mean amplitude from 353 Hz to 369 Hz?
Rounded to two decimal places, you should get -0.15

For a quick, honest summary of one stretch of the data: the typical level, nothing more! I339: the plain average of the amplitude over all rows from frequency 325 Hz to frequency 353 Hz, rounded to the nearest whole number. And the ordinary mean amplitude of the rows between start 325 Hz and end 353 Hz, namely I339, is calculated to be 427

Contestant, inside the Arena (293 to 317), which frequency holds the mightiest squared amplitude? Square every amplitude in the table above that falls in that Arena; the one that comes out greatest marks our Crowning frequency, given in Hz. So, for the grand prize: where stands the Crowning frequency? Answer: 295.0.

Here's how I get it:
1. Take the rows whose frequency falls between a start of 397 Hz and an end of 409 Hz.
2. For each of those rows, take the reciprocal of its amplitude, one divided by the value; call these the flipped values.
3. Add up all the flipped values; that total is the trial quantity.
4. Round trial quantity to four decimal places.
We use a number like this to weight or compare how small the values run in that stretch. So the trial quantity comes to 0.0079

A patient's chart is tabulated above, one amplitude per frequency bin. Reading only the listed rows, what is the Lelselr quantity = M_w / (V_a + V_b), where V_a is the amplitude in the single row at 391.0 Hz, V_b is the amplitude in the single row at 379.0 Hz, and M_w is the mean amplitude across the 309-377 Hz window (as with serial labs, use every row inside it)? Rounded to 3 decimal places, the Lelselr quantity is 0.550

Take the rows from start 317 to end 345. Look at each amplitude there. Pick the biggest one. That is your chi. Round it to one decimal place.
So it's 427.7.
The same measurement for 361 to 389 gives 455.6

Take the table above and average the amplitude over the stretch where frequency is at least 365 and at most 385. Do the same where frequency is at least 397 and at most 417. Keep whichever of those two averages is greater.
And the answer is 431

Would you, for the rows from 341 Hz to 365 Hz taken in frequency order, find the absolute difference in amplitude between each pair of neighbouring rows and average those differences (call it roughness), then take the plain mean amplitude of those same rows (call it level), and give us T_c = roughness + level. 460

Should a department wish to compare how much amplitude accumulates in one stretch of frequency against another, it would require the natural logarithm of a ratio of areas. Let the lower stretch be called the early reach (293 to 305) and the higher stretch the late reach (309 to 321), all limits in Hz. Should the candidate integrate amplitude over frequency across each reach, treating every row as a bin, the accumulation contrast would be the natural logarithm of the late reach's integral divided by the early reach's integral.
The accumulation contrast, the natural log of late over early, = -0.10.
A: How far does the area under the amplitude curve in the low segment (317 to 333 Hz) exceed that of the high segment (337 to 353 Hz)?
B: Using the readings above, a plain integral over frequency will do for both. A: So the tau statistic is -311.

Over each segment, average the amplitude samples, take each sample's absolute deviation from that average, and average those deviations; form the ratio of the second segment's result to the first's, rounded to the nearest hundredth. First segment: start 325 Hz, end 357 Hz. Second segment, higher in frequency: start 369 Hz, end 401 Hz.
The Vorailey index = 1.26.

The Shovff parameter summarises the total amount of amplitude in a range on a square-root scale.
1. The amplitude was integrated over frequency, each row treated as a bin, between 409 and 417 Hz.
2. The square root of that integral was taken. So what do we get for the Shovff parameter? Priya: 54.6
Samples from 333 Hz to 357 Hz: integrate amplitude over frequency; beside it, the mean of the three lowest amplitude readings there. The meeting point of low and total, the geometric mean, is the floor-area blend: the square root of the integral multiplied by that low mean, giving 2102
